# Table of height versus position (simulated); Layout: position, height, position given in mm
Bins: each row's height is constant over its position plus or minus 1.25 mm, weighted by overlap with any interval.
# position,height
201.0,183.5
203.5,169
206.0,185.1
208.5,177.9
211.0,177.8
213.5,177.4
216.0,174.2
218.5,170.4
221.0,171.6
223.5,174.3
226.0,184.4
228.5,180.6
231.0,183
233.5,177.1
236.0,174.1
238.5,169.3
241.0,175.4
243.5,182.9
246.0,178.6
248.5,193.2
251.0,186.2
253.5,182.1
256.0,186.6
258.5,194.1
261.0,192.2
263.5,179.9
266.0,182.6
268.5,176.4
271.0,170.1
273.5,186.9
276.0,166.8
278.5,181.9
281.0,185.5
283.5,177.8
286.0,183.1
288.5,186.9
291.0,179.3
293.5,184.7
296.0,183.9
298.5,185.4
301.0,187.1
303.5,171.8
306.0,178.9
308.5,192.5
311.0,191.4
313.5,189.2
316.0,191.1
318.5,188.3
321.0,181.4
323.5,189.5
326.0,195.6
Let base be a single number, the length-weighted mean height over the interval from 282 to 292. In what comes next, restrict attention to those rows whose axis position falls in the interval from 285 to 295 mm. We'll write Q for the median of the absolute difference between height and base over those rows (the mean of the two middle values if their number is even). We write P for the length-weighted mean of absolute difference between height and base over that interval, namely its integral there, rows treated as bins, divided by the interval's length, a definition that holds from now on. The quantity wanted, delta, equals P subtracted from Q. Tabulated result -0.2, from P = 2.9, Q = 3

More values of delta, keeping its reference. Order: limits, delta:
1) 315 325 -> 0.9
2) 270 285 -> -1.9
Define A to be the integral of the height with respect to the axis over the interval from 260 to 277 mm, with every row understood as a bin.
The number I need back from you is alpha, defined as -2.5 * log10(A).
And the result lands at -8.710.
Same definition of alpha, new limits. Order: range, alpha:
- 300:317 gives -8.749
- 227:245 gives -8.762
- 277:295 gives -8.792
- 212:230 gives -8.753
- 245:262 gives -8.759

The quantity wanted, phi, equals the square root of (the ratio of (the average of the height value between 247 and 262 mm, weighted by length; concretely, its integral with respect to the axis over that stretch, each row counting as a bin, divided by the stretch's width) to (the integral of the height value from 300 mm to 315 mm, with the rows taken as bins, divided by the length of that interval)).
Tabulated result 1.01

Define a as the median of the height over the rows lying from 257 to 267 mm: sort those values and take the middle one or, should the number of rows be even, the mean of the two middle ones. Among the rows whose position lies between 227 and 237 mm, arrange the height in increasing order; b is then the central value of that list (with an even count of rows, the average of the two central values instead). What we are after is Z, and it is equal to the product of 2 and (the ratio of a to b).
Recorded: 2.10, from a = 187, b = 179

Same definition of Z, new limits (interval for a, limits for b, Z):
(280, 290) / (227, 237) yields 2.06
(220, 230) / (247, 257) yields 1.90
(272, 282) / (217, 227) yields 2.12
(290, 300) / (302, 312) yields 1.99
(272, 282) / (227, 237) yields 2.05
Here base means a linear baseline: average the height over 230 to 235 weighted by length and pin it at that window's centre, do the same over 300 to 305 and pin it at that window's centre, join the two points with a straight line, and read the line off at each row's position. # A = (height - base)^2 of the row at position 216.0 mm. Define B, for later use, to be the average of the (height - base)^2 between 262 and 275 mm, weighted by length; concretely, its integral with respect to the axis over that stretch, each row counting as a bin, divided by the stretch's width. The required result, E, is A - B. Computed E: -7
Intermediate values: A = 31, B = 37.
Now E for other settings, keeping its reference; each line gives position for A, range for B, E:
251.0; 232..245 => 13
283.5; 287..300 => -29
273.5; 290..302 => 26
